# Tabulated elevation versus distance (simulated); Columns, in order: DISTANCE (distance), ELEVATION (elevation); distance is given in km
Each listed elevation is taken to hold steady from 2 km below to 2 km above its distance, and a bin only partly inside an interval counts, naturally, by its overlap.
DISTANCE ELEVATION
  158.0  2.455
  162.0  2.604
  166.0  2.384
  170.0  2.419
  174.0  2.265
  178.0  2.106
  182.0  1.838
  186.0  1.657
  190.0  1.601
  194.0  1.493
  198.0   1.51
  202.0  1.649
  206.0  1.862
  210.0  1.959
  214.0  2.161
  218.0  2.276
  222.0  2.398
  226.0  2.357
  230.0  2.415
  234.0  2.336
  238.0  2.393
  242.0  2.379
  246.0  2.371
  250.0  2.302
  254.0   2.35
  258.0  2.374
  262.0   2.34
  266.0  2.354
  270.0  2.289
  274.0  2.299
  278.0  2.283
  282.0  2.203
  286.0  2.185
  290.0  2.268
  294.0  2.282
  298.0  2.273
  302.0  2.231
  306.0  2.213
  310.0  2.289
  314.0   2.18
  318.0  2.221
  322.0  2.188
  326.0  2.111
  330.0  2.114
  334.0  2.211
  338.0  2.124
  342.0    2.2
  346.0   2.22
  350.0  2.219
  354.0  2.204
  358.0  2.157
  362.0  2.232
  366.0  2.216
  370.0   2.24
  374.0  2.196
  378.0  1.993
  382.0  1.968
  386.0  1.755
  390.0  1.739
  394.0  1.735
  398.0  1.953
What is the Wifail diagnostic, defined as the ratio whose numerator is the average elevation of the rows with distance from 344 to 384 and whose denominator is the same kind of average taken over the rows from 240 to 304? 0.94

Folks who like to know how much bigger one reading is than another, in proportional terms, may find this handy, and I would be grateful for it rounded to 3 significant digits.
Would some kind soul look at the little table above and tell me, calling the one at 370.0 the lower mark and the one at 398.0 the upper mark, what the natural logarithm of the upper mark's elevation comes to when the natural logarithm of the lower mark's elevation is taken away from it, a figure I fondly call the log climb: -0.137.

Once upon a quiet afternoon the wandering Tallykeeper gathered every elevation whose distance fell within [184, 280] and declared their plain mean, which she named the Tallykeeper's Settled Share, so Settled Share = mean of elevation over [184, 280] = 2.14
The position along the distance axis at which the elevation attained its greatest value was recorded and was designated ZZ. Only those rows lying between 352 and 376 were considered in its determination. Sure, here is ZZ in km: 370.0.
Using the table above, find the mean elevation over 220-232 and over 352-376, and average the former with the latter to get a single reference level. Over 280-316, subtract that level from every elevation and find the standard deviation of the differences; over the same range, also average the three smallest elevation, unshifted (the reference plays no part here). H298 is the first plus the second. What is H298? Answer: 2.23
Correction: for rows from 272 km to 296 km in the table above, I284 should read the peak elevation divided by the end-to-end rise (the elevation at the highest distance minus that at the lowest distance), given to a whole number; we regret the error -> -135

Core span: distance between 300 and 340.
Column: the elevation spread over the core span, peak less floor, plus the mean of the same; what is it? 2.37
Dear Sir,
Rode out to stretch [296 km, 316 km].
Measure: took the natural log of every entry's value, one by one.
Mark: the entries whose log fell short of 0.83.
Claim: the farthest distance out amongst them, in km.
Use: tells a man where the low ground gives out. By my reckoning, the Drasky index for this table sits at 314.0 km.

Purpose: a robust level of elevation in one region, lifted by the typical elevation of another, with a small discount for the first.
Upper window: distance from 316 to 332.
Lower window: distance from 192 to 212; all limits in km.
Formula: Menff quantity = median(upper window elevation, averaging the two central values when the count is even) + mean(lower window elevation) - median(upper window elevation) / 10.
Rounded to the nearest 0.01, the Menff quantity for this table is 3.63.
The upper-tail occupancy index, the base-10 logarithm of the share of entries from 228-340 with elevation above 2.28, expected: -0.27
